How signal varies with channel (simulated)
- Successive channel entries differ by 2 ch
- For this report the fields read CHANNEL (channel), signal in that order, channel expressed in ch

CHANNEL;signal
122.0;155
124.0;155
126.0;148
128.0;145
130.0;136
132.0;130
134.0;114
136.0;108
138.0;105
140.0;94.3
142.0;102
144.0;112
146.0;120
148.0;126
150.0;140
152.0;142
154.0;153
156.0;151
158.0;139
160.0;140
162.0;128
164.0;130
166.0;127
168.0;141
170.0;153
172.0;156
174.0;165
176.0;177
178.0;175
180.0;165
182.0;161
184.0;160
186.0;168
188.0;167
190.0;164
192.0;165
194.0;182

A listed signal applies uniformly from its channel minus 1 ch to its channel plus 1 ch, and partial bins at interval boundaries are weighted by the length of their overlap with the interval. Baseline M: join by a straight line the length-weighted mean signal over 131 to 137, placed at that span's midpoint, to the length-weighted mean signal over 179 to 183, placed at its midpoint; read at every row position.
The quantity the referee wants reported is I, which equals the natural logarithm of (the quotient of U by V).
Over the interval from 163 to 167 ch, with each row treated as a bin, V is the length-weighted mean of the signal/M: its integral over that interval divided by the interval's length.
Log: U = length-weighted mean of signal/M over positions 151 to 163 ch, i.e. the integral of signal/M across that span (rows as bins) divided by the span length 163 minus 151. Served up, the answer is 0.16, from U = 1.02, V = 0.87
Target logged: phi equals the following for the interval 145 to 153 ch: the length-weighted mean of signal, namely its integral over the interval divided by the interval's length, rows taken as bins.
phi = 132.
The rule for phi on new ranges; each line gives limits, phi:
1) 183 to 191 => 165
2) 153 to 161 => 146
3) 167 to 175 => 154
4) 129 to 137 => 122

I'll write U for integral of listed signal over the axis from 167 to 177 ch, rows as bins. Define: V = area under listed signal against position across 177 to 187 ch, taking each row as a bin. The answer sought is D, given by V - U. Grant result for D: 74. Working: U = 1584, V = 1658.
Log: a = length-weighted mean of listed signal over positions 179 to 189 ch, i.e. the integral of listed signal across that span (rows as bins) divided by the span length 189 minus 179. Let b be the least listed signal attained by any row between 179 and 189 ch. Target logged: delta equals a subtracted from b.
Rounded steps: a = 164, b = 160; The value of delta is -4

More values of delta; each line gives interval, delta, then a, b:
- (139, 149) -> -17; 111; 94.3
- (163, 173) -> -14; 141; 127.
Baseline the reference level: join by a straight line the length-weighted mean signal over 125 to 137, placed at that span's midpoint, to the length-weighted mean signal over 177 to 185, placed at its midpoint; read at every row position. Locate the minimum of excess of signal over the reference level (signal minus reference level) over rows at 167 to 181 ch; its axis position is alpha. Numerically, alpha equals 168.0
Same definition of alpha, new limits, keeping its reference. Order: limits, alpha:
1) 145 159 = 146.0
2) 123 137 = 136.0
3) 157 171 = 166.0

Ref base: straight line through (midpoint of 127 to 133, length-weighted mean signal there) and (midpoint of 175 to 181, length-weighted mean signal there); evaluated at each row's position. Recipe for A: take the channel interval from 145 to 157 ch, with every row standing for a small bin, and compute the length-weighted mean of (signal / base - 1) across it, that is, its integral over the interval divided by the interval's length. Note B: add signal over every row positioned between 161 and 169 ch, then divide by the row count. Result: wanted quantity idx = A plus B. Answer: 131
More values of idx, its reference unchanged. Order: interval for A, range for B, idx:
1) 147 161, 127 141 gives 119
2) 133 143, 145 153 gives 132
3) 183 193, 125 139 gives 126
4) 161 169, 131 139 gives 114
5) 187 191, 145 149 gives 123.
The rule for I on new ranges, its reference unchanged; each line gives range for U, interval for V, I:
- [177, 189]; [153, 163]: -0.01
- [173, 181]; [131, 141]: 0.15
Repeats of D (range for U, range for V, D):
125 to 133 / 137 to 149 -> 201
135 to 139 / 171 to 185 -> 1892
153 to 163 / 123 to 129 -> -526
